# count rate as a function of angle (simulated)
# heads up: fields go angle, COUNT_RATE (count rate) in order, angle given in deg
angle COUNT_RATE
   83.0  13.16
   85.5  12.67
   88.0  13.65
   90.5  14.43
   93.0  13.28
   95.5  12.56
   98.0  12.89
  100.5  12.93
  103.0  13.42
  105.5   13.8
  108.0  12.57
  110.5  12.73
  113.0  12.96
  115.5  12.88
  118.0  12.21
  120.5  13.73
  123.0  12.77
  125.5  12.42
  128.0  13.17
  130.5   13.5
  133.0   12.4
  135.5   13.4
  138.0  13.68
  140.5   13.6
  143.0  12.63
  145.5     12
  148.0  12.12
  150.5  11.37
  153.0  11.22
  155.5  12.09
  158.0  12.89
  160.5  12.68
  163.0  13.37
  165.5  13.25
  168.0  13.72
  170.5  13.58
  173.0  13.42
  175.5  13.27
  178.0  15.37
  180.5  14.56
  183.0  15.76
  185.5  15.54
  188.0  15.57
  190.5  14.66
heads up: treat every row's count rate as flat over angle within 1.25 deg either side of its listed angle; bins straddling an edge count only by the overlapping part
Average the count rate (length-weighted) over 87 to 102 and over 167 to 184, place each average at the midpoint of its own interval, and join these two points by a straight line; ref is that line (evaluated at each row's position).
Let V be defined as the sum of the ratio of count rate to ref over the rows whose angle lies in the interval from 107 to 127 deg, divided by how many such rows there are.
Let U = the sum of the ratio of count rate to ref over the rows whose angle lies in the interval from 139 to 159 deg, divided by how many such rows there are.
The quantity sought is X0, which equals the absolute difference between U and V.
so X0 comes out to 0.065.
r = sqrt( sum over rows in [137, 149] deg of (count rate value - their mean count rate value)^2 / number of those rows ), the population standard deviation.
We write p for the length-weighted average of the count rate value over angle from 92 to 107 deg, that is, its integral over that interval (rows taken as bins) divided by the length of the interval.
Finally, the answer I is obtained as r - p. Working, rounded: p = 13.1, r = 0.71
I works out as -12.4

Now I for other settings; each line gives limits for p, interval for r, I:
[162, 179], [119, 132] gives -13.2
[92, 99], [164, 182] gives -12.2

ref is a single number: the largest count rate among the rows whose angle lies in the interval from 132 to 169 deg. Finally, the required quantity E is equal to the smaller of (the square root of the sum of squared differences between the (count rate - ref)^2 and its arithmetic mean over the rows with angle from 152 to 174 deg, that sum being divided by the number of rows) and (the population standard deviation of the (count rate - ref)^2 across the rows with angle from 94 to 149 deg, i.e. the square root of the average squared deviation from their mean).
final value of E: 0.87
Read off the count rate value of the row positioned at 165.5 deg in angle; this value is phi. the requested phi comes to 13.25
